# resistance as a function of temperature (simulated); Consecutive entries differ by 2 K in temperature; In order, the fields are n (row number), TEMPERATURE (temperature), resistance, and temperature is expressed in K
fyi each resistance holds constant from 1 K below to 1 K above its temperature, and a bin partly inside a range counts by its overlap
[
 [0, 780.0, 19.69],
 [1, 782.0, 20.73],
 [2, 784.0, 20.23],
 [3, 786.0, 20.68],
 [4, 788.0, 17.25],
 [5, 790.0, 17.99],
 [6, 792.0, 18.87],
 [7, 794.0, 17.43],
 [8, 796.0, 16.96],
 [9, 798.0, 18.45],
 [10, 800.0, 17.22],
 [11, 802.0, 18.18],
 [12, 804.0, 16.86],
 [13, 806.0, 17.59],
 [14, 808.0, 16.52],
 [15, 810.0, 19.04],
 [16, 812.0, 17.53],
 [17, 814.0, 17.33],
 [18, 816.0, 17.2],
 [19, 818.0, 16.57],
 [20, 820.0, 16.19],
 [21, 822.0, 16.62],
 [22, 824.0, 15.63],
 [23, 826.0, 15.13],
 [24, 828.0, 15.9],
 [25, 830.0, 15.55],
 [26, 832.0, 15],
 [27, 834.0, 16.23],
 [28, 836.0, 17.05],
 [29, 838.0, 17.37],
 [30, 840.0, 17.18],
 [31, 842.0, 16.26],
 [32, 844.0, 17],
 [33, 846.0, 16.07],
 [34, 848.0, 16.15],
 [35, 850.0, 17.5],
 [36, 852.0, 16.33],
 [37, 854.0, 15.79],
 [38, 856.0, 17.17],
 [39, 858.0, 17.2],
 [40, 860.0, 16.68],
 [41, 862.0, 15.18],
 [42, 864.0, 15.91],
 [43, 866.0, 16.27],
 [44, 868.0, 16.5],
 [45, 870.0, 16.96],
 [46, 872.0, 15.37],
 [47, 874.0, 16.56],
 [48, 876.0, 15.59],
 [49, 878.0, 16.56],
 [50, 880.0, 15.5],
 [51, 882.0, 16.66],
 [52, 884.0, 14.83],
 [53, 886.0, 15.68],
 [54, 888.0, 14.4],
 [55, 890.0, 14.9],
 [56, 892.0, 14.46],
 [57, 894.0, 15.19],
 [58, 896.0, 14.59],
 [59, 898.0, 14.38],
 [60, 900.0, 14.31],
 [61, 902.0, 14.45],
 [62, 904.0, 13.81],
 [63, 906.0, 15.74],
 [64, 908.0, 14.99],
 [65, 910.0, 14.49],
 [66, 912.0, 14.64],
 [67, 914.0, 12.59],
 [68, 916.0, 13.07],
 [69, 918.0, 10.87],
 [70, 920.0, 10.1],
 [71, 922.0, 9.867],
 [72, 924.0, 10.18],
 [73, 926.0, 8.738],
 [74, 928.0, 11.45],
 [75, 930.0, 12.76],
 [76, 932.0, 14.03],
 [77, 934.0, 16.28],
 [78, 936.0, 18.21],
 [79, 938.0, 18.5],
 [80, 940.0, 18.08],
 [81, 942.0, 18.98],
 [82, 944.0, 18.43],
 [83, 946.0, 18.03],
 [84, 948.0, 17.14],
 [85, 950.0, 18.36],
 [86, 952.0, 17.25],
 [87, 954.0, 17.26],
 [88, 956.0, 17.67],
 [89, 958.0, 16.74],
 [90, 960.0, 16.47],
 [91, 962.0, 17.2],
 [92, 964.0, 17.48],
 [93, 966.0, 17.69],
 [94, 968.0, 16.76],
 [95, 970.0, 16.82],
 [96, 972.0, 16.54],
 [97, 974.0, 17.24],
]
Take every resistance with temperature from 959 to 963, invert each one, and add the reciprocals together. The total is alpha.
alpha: 0.119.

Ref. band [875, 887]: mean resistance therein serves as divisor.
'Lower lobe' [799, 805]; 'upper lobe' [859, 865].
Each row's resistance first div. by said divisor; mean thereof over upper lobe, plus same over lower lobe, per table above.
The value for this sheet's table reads 2.11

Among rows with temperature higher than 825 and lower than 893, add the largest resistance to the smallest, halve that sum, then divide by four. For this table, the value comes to 3.99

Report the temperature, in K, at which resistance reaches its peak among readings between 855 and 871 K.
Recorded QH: 858.0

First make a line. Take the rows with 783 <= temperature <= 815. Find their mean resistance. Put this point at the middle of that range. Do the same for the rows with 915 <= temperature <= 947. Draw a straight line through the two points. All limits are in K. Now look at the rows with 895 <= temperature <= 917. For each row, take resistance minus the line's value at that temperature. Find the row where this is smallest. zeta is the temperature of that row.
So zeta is 914.0 K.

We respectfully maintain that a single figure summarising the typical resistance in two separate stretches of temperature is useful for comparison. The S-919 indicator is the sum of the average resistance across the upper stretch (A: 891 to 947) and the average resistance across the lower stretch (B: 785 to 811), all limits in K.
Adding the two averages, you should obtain 32.3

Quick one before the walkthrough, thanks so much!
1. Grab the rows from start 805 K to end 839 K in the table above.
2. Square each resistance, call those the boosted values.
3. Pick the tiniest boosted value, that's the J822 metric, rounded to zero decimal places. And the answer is 225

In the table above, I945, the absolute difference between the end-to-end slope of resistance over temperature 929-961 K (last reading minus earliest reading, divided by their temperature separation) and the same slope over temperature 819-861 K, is 0.11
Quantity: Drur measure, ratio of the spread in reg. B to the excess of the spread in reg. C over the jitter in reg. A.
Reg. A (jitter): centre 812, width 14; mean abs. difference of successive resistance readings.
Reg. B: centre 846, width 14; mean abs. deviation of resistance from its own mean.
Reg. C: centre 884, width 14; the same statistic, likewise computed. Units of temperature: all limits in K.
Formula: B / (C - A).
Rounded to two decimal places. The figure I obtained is -1.53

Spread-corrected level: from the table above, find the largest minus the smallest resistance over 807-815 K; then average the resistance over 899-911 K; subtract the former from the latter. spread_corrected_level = 12.1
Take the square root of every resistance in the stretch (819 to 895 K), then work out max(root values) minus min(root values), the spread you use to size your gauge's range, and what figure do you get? 0.39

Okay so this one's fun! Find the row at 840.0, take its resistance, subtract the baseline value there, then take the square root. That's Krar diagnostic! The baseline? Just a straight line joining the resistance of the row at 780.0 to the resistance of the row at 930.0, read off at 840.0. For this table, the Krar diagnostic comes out 0.51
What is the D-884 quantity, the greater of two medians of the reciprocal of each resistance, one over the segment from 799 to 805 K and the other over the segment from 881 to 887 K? 0.0638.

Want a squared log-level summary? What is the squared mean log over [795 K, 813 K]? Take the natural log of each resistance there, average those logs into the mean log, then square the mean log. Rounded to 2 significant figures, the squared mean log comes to 8.2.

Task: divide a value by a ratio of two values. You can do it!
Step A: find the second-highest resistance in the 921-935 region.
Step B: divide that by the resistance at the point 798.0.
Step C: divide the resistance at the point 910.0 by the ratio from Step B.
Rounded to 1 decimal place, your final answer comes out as 19.1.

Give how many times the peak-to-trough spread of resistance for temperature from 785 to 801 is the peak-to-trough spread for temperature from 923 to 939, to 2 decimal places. 0.38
